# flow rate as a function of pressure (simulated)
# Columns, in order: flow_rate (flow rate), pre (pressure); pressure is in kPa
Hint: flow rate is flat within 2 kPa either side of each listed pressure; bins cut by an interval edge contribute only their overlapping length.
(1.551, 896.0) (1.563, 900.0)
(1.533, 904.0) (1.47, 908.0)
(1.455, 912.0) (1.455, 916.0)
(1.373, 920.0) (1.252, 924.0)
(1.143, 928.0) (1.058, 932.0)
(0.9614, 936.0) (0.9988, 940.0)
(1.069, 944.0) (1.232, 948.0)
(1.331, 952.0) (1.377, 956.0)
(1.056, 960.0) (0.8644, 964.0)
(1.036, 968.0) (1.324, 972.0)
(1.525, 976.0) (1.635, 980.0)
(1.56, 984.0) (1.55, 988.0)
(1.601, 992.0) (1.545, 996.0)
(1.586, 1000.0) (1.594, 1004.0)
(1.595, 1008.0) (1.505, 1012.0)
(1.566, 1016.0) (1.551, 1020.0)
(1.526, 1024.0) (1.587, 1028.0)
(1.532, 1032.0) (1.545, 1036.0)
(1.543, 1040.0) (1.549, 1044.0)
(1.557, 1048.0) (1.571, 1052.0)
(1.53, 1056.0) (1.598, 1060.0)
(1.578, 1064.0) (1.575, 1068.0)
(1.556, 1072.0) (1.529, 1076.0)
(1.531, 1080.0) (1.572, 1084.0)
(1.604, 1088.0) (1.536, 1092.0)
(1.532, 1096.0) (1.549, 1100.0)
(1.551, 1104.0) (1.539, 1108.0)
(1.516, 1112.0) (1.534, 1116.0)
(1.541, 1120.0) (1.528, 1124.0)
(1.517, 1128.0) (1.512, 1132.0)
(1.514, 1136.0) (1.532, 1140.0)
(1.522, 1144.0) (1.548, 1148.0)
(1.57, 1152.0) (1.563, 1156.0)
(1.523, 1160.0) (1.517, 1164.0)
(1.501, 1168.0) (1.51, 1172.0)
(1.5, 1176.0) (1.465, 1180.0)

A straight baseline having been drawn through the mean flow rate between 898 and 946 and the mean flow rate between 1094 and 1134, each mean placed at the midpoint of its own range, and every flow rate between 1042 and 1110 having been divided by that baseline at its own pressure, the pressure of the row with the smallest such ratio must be 1108.0 kPa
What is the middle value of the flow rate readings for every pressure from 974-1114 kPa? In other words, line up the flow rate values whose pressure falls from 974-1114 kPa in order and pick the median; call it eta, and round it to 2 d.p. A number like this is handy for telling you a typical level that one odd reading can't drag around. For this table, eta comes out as 1.55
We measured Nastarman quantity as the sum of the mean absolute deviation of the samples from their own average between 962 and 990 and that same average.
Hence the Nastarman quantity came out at 1.60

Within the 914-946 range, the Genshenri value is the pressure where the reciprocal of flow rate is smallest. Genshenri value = 916.0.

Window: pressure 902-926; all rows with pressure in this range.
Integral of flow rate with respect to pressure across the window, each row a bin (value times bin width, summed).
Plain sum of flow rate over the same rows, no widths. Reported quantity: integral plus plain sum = 43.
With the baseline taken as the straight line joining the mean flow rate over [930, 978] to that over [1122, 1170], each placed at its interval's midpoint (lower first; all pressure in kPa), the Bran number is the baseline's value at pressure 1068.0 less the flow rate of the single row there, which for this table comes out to -0.20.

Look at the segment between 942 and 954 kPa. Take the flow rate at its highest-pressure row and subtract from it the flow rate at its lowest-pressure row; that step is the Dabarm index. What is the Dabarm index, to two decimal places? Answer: 0.26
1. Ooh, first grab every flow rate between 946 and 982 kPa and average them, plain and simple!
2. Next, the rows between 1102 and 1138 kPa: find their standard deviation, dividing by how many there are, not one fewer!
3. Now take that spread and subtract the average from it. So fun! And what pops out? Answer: -1.25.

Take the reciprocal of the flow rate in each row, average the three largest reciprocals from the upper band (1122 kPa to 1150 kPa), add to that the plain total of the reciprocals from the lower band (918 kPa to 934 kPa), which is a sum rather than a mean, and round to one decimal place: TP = 4.0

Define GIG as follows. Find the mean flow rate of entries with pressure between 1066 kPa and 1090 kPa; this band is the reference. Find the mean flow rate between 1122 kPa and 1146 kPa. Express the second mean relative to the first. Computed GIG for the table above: 0.97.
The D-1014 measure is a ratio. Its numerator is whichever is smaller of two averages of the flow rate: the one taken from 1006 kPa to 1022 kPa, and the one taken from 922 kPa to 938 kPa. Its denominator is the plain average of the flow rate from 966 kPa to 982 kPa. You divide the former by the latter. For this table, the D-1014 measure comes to 0.800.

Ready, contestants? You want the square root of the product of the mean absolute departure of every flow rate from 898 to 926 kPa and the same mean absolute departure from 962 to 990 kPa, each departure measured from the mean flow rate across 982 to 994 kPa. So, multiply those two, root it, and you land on 0.17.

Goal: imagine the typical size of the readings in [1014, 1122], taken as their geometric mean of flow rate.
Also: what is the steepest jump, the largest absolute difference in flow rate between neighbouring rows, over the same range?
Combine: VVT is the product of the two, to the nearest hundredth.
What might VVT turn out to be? 0.11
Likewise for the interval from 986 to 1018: 0.14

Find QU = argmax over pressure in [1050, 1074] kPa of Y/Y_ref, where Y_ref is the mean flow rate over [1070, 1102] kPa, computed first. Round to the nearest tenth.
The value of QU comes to 1060.0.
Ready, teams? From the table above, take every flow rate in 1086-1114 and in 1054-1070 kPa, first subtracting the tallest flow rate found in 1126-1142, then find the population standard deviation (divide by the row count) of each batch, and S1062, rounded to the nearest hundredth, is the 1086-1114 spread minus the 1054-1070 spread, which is 0.00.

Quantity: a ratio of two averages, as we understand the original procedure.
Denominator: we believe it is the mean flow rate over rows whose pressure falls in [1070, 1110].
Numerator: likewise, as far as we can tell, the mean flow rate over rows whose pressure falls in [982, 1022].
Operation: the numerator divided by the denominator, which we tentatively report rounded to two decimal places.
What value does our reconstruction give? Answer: 1.01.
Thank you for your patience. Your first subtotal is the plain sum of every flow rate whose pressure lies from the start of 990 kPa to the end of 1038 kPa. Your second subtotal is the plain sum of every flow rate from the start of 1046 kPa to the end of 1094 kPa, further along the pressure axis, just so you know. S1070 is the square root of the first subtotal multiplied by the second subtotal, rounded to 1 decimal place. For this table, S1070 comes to 18.7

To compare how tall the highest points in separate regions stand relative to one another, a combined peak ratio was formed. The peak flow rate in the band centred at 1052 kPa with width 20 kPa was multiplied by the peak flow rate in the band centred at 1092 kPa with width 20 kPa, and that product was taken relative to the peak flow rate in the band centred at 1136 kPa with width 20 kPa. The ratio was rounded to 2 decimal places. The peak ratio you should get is 1.67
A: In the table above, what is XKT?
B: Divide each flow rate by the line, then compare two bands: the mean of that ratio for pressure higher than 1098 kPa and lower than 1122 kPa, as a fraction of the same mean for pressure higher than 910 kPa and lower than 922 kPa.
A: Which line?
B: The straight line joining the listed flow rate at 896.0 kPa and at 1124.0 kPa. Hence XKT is 1.09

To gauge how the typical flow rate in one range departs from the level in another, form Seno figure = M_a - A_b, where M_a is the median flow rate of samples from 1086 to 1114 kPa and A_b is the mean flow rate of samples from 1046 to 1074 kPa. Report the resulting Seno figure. -0.03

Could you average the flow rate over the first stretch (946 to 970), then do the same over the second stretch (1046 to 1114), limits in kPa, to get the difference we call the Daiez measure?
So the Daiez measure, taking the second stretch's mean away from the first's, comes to -0.4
